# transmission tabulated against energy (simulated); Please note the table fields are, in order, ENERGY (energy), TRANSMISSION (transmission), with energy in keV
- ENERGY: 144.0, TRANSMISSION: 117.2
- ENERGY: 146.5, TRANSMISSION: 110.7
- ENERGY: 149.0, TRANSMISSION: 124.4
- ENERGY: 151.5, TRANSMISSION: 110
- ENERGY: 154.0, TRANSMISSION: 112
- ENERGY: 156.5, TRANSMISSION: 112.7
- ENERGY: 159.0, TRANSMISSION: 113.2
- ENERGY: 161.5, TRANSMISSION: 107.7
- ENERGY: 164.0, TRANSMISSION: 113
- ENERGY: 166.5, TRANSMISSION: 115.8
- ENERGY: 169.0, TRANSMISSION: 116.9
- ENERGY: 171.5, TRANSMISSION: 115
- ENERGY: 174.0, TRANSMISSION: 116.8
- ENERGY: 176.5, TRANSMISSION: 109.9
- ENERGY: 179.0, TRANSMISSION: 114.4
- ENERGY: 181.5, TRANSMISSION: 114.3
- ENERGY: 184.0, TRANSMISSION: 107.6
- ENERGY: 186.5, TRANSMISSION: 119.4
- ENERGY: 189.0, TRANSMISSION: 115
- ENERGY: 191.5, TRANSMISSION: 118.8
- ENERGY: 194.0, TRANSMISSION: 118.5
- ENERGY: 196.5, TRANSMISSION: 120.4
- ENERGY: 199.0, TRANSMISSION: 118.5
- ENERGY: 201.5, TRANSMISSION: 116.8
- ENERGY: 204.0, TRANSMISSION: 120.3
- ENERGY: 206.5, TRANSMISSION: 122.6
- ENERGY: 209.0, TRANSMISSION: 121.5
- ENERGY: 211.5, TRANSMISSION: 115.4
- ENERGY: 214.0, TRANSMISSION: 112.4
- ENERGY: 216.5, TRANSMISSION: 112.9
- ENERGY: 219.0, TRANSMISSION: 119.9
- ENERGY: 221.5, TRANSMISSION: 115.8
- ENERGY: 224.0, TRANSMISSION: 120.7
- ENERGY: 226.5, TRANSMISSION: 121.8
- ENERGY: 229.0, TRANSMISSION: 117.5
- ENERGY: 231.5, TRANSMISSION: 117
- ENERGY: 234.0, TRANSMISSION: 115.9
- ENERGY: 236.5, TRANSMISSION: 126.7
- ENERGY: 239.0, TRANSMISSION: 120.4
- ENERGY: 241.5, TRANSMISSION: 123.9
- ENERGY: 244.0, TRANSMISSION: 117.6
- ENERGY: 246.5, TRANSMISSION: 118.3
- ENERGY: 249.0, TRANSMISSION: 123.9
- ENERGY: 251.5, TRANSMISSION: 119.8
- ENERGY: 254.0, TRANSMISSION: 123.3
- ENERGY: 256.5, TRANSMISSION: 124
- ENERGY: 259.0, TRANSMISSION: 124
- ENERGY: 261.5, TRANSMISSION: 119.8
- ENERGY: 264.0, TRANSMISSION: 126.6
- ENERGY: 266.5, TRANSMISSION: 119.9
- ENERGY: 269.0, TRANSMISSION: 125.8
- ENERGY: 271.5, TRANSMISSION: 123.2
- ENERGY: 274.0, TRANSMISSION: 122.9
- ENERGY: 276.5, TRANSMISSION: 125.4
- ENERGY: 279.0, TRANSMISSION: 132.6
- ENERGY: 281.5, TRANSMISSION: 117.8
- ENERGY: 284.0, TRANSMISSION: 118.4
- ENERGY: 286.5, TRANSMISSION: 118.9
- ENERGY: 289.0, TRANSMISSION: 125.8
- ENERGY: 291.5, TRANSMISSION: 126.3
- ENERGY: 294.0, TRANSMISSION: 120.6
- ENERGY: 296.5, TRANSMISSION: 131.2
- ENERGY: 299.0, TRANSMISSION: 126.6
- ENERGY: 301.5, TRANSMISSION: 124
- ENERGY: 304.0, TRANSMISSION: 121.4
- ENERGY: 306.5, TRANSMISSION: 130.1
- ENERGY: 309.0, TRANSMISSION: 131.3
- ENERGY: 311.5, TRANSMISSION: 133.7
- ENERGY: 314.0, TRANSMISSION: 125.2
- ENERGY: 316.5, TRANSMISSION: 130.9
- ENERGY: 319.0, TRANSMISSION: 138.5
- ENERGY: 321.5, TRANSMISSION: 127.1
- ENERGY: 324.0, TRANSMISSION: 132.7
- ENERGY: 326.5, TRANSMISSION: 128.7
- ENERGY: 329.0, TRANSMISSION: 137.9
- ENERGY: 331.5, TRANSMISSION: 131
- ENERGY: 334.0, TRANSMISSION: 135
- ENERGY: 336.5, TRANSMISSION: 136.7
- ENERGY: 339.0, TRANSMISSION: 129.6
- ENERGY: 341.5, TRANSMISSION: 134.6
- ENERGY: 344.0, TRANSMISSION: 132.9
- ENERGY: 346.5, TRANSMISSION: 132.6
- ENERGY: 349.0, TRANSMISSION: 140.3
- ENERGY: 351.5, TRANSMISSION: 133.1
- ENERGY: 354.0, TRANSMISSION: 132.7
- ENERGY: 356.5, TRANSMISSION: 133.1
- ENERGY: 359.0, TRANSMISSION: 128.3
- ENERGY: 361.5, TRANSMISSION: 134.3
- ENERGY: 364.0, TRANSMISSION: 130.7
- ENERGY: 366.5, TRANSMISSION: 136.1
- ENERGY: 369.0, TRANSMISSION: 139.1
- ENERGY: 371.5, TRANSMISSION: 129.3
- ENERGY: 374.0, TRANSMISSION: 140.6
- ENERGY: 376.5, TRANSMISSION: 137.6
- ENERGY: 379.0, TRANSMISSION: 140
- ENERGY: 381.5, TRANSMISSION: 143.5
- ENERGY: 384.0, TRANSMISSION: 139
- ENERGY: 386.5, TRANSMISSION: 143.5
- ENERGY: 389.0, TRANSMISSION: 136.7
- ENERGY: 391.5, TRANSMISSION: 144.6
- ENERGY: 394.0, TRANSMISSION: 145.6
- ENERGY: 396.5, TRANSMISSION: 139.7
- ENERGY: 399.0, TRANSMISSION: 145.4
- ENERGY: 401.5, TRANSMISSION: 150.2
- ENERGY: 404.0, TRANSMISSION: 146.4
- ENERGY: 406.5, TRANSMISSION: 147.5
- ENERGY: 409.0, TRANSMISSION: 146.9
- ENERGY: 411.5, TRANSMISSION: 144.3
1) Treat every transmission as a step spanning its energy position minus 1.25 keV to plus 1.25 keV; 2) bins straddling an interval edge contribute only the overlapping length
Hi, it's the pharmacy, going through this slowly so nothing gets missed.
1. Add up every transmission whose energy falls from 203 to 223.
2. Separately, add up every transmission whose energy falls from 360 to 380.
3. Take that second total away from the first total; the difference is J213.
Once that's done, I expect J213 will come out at -147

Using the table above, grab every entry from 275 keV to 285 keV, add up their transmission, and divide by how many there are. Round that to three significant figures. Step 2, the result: 124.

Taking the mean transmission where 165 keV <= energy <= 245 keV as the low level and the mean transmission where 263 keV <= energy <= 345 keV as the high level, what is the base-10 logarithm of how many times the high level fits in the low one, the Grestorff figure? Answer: -0.037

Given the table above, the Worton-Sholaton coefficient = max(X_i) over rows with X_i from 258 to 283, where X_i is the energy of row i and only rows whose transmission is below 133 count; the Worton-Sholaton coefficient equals 281.5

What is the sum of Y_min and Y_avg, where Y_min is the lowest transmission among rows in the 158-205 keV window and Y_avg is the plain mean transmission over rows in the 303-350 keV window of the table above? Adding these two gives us 240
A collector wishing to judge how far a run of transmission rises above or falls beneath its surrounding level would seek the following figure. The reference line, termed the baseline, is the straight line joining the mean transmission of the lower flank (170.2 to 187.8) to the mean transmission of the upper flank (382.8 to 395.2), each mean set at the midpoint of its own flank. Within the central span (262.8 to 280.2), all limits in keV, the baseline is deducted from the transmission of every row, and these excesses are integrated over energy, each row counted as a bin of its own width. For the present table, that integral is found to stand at -18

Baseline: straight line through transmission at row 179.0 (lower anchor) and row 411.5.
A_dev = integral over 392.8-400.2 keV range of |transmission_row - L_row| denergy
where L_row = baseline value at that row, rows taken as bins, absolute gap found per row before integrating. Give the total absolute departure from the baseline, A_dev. 22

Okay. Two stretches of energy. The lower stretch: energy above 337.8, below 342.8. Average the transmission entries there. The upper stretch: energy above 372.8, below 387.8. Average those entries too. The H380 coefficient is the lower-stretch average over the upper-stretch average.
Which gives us 0.94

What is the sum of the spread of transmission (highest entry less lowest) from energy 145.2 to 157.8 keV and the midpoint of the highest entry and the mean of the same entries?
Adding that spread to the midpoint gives 134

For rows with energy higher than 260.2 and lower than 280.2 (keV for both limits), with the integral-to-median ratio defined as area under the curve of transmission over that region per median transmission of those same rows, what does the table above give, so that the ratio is 20.0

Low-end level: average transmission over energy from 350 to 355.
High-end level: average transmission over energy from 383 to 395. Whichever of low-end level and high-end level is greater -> 142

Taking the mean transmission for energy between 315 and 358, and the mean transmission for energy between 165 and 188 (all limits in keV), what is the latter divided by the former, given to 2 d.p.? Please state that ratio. 0.86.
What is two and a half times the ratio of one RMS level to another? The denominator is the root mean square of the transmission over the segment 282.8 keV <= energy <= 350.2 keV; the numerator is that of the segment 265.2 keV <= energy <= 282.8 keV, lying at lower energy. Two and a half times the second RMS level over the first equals 2.39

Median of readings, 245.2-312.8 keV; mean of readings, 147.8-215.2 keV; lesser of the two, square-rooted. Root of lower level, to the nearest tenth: 10.8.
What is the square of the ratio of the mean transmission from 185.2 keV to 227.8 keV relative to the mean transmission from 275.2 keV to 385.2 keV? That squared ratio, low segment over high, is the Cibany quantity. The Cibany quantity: 0.812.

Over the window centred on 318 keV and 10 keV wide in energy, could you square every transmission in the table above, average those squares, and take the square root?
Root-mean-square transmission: 131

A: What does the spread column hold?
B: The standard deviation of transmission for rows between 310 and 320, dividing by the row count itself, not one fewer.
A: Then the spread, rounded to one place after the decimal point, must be 4.8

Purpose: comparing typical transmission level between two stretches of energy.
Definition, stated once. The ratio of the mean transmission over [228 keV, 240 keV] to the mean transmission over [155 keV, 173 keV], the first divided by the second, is 1.05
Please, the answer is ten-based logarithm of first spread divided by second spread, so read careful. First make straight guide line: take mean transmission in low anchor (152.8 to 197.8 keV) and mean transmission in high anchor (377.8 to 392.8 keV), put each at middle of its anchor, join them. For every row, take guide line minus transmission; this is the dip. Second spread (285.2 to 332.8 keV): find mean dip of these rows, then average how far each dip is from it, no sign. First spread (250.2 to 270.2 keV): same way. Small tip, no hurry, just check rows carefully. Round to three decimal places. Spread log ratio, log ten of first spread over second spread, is -0.187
